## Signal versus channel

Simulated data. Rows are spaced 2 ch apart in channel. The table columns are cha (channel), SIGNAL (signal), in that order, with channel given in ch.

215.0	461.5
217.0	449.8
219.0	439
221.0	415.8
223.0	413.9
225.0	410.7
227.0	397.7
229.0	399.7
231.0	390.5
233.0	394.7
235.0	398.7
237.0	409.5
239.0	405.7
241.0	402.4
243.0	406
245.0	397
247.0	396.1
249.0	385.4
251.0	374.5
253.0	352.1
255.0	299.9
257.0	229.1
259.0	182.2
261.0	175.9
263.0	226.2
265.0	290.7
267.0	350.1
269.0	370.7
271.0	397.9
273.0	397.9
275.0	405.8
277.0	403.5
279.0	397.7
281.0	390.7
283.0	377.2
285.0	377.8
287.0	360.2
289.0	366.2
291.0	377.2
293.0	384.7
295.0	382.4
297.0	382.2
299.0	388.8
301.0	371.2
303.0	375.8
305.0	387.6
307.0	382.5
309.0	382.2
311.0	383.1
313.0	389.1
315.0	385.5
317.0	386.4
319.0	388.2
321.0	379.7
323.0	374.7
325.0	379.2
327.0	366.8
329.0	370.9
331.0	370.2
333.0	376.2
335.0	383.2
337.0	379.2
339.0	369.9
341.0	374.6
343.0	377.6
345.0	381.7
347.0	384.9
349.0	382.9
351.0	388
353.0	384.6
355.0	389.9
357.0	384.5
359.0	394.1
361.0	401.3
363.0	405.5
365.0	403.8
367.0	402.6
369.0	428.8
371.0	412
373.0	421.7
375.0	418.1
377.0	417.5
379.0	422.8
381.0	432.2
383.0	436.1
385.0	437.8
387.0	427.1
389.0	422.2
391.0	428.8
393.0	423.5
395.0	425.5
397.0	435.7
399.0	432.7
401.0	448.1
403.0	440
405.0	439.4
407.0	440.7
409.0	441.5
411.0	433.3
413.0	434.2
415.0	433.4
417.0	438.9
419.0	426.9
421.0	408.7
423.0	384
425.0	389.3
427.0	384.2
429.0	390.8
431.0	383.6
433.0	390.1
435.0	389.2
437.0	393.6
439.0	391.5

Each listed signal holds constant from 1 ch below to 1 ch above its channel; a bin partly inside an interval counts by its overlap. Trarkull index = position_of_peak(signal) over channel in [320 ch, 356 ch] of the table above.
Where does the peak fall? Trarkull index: 355.0 ch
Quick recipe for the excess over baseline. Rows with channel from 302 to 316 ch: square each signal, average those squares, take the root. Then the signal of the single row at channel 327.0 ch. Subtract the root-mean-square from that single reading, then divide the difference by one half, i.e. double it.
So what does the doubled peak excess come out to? -34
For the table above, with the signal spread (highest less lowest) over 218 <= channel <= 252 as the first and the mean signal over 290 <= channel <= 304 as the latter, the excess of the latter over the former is 316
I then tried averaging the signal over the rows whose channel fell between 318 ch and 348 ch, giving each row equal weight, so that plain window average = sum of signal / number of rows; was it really 377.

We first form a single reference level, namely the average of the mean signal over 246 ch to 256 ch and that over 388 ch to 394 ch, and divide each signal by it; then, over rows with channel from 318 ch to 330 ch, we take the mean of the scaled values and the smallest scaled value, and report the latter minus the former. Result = -0.025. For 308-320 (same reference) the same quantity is -0.009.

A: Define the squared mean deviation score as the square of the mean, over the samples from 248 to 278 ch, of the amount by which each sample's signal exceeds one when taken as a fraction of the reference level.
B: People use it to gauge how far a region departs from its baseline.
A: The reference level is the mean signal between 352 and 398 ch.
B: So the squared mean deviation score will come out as 0.050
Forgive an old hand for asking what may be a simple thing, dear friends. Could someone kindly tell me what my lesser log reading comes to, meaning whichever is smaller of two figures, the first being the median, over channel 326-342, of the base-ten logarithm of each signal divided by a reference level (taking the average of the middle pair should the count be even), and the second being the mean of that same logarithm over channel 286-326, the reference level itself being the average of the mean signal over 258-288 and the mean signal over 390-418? -0.017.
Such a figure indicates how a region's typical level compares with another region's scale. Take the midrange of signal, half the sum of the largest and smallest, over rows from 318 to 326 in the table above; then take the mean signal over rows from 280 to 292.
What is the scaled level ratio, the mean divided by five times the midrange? 0.197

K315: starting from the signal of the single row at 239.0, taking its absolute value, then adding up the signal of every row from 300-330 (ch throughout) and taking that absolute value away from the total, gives 5297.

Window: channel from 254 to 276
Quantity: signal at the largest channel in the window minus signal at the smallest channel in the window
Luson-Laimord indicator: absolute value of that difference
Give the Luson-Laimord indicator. 106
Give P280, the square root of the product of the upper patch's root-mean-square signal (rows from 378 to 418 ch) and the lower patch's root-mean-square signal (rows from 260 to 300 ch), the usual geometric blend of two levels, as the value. 398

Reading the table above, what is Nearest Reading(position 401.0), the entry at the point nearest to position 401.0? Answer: 448.1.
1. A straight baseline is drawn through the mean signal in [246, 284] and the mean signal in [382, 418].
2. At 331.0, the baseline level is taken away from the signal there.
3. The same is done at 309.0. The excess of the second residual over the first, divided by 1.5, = 19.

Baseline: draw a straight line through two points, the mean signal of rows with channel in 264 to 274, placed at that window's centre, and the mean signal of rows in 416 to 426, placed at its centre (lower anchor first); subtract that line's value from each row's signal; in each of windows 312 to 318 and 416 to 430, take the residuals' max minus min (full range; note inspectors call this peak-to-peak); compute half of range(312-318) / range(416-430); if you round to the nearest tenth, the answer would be 0.0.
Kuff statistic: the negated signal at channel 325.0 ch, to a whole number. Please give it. -379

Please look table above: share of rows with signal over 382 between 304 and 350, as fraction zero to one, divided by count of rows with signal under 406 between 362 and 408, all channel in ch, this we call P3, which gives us 0.16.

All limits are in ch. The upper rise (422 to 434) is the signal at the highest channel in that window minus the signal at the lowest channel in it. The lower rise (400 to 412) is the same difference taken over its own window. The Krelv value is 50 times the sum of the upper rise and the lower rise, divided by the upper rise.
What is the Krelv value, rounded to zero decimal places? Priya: -71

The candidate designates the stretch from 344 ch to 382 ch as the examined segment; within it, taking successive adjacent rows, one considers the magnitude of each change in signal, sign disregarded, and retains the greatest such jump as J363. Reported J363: 26.2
